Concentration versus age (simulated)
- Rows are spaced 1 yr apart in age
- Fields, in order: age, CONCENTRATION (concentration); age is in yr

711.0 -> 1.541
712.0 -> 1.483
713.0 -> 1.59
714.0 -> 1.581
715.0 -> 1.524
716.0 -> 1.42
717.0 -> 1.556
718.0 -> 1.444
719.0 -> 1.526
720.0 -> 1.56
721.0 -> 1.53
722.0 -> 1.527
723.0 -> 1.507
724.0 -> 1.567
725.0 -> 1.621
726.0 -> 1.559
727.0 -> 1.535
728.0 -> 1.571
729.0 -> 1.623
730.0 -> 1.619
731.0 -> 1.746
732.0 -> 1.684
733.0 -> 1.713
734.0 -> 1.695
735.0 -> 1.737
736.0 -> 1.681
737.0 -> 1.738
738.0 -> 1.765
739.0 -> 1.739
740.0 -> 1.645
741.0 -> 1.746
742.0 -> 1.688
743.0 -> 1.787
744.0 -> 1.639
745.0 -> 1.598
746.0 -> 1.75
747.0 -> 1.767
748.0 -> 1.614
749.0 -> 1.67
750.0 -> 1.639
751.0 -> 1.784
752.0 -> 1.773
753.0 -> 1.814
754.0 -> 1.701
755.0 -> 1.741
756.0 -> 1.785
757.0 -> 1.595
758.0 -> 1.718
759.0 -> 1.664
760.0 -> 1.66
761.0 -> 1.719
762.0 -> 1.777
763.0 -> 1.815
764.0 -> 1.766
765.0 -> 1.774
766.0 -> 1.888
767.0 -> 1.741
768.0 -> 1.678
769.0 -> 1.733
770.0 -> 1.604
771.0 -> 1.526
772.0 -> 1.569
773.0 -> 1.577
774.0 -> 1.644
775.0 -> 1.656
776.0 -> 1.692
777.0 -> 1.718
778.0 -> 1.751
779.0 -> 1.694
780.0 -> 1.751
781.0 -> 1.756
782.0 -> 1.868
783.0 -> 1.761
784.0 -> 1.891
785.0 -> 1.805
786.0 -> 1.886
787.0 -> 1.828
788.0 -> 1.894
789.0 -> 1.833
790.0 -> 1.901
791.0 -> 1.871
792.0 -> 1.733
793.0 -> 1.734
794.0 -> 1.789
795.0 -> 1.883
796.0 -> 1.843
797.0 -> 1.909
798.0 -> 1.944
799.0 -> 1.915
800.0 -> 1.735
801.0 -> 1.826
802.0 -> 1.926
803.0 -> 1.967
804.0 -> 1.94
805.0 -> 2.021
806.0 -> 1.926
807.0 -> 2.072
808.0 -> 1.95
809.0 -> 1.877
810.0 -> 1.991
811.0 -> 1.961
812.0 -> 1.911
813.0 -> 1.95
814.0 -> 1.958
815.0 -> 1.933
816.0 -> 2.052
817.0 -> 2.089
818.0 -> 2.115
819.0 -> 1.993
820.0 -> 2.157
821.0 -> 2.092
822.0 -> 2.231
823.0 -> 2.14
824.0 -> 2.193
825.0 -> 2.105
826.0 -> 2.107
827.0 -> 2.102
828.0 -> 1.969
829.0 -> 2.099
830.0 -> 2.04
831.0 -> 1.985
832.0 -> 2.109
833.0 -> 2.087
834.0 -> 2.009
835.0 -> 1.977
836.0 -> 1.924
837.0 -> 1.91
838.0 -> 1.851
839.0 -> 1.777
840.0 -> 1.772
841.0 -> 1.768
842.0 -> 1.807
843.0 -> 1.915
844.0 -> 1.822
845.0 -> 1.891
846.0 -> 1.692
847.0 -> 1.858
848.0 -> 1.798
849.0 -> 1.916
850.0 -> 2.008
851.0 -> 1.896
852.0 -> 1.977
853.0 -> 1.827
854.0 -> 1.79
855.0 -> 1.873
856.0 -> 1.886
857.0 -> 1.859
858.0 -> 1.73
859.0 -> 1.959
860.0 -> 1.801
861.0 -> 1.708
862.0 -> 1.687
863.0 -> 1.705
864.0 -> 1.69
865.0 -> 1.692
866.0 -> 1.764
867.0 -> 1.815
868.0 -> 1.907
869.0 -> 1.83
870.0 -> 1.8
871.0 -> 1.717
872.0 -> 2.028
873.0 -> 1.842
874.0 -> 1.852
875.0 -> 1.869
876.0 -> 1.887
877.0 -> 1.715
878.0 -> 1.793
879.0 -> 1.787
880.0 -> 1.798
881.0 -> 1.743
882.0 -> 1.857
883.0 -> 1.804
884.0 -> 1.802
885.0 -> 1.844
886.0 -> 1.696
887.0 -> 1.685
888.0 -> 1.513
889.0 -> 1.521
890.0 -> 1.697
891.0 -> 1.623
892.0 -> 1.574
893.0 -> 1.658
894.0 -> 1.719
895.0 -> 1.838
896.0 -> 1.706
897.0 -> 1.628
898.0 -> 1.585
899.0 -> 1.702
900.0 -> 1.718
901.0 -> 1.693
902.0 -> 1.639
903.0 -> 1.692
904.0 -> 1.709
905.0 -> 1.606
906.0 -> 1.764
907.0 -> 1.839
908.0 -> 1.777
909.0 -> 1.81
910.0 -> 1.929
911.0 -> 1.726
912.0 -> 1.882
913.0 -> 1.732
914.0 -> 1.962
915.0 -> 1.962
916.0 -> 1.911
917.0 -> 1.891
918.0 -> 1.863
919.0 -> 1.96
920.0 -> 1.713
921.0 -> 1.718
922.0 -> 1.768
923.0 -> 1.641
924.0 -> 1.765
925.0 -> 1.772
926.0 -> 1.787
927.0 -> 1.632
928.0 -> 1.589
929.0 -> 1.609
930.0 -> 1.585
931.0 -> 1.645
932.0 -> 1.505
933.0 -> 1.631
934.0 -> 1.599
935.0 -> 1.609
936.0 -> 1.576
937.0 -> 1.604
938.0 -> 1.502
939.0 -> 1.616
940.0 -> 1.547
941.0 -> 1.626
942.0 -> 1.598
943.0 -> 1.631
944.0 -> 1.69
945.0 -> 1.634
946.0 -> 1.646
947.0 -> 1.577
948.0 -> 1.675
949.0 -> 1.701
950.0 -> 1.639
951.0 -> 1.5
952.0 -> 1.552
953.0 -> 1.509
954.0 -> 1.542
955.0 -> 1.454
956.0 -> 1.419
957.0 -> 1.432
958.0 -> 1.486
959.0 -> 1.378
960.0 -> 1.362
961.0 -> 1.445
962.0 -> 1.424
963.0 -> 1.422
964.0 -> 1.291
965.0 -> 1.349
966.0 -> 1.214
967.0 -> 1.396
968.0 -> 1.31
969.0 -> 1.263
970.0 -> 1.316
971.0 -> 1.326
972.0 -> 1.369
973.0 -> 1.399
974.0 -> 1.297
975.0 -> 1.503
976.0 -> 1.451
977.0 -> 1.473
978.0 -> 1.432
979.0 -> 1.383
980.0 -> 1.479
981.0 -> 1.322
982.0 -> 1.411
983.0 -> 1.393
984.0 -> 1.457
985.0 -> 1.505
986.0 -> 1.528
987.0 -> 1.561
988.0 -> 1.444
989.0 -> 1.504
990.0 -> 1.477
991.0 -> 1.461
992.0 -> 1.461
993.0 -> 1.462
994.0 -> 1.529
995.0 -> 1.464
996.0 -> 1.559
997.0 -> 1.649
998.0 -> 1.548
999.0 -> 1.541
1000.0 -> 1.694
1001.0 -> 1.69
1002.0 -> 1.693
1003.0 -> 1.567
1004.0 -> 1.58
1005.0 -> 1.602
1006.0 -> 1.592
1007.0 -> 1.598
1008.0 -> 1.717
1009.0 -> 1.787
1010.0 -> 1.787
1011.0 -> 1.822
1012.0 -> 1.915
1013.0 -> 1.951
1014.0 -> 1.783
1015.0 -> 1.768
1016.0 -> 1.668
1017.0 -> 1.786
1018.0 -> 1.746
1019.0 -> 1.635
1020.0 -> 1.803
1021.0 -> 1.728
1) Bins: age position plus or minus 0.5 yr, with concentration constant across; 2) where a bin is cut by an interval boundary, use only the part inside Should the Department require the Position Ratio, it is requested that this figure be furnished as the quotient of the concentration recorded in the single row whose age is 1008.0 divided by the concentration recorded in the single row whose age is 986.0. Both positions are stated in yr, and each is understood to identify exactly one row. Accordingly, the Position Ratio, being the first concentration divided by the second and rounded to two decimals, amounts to 1.12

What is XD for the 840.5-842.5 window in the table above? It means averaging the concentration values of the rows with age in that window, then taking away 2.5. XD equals -0.71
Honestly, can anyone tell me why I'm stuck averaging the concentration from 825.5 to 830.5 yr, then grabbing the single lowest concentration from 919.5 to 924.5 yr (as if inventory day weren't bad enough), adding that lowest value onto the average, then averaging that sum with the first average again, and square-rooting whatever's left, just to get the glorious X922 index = 1.70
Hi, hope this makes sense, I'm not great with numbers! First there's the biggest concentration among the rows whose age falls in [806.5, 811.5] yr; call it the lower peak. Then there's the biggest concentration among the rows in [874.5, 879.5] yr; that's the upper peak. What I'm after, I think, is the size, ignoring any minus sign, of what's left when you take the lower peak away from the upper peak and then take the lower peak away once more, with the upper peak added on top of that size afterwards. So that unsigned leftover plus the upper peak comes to 4.14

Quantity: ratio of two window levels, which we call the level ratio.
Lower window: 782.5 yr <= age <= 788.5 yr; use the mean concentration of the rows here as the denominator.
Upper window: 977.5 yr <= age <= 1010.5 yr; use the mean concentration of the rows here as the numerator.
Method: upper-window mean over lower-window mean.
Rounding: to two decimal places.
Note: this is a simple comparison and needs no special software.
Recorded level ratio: 0.84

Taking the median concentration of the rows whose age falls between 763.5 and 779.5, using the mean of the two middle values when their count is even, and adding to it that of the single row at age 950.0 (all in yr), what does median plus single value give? 3.33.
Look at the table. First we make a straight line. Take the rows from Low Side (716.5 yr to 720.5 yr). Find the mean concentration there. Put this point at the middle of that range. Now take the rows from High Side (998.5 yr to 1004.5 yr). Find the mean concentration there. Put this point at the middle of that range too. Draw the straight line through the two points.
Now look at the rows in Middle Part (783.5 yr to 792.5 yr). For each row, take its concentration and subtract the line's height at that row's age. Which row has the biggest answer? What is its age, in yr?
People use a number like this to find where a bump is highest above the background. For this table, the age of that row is 790.0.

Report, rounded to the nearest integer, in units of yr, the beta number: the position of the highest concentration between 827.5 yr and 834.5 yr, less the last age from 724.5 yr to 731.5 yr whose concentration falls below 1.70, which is 102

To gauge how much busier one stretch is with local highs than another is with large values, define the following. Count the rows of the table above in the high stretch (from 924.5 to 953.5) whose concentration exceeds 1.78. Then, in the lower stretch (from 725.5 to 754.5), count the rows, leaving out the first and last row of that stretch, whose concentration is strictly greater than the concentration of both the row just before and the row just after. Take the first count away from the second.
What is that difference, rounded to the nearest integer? 10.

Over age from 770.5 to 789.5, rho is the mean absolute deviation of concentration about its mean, 0.091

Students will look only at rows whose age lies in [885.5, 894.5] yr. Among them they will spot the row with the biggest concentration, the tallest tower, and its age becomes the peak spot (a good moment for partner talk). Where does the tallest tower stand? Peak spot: 894.0 yr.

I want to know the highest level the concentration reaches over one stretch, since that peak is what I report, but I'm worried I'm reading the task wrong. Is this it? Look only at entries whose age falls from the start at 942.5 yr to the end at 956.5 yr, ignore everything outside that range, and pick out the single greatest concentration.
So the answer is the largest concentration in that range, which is 1.701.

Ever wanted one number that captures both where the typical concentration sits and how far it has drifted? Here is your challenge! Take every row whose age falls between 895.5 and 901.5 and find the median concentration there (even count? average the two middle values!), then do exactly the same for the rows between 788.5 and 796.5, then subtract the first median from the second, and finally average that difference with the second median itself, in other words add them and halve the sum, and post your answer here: 0.99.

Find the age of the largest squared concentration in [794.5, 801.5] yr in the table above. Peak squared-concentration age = 798.0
